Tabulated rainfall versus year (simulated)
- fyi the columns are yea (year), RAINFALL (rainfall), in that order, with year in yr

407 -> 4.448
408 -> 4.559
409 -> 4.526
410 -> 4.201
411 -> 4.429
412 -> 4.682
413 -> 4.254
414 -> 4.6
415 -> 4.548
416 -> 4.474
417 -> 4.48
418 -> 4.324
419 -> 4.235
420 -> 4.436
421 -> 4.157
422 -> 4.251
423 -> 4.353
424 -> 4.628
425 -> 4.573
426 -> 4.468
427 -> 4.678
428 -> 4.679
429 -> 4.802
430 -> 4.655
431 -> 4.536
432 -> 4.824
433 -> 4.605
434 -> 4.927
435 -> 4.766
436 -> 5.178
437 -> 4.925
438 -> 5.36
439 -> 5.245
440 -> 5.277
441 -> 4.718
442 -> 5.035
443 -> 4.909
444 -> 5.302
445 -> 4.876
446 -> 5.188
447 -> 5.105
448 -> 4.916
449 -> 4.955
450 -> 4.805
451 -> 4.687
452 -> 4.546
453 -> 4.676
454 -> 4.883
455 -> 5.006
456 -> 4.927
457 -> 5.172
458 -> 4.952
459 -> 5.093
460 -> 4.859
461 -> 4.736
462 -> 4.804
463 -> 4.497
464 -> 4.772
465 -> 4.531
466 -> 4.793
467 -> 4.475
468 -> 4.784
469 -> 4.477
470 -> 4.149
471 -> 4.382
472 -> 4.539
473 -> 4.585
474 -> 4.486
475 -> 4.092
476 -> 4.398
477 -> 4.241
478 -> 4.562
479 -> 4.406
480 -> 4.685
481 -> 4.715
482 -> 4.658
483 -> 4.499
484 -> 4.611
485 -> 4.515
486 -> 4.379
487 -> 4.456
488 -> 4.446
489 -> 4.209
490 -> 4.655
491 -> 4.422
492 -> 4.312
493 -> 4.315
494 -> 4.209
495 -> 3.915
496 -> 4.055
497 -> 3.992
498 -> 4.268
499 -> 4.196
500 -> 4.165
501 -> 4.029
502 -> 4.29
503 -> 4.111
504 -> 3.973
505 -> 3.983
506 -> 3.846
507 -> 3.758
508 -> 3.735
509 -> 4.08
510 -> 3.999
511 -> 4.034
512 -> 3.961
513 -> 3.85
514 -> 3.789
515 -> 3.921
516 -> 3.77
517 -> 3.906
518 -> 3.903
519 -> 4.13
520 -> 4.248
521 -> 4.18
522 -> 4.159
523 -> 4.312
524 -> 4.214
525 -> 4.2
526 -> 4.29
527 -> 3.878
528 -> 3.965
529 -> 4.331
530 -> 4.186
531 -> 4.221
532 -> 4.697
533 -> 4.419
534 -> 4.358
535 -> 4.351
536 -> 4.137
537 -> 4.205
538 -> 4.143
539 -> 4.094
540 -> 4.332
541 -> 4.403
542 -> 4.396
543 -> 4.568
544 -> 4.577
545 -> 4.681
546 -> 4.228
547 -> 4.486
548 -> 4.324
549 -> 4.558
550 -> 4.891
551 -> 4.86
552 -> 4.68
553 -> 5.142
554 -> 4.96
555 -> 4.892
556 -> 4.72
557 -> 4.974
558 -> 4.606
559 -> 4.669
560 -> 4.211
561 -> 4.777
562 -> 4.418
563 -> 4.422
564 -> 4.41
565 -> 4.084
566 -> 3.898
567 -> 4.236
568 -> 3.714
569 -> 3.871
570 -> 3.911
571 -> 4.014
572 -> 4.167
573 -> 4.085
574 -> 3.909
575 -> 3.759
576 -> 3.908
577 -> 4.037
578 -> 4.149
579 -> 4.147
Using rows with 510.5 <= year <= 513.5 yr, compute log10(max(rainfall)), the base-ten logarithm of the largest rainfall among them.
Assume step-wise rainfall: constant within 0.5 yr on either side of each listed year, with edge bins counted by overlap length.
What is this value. 0.606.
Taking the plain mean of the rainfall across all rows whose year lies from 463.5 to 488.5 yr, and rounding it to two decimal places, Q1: 4.51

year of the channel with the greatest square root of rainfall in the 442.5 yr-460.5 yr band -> 444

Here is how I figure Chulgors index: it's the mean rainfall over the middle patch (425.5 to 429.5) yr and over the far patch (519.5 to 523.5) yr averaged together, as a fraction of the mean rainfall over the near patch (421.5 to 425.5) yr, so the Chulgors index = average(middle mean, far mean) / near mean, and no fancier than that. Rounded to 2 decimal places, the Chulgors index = 1.00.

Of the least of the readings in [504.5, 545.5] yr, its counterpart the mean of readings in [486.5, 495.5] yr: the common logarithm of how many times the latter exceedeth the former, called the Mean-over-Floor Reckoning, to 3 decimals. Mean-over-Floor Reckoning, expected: 0.064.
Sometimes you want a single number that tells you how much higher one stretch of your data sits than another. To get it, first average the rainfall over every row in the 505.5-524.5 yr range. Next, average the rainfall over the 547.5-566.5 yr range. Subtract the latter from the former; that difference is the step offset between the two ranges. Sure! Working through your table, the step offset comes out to -0.62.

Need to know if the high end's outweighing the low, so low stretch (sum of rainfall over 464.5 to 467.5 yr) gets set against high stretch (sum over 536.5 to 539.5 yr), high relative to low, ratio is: 0.90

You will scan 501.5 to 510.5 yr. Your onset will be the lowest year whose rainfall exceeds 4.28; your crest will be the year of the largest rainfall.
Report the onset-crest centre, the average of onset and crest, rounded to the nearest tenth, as 502.0 yr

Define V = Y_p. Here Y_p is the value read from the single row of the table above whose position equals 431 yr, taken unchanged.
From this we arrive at 4.536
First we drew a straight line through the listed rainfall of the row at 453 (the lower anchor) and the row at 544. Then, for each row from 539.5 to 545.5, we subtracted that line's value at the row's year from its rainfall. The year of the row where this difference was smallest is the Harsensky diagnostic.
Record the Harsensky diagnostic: 540 yr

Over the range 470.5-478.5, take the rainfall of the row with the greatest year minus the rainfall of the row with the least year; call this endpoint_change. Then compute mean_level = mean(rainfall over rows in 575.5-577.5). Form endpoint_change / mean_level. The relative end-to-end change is 0.045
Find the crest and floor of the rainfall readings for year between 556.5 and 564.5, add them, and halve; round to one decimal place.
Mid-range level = 4.6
